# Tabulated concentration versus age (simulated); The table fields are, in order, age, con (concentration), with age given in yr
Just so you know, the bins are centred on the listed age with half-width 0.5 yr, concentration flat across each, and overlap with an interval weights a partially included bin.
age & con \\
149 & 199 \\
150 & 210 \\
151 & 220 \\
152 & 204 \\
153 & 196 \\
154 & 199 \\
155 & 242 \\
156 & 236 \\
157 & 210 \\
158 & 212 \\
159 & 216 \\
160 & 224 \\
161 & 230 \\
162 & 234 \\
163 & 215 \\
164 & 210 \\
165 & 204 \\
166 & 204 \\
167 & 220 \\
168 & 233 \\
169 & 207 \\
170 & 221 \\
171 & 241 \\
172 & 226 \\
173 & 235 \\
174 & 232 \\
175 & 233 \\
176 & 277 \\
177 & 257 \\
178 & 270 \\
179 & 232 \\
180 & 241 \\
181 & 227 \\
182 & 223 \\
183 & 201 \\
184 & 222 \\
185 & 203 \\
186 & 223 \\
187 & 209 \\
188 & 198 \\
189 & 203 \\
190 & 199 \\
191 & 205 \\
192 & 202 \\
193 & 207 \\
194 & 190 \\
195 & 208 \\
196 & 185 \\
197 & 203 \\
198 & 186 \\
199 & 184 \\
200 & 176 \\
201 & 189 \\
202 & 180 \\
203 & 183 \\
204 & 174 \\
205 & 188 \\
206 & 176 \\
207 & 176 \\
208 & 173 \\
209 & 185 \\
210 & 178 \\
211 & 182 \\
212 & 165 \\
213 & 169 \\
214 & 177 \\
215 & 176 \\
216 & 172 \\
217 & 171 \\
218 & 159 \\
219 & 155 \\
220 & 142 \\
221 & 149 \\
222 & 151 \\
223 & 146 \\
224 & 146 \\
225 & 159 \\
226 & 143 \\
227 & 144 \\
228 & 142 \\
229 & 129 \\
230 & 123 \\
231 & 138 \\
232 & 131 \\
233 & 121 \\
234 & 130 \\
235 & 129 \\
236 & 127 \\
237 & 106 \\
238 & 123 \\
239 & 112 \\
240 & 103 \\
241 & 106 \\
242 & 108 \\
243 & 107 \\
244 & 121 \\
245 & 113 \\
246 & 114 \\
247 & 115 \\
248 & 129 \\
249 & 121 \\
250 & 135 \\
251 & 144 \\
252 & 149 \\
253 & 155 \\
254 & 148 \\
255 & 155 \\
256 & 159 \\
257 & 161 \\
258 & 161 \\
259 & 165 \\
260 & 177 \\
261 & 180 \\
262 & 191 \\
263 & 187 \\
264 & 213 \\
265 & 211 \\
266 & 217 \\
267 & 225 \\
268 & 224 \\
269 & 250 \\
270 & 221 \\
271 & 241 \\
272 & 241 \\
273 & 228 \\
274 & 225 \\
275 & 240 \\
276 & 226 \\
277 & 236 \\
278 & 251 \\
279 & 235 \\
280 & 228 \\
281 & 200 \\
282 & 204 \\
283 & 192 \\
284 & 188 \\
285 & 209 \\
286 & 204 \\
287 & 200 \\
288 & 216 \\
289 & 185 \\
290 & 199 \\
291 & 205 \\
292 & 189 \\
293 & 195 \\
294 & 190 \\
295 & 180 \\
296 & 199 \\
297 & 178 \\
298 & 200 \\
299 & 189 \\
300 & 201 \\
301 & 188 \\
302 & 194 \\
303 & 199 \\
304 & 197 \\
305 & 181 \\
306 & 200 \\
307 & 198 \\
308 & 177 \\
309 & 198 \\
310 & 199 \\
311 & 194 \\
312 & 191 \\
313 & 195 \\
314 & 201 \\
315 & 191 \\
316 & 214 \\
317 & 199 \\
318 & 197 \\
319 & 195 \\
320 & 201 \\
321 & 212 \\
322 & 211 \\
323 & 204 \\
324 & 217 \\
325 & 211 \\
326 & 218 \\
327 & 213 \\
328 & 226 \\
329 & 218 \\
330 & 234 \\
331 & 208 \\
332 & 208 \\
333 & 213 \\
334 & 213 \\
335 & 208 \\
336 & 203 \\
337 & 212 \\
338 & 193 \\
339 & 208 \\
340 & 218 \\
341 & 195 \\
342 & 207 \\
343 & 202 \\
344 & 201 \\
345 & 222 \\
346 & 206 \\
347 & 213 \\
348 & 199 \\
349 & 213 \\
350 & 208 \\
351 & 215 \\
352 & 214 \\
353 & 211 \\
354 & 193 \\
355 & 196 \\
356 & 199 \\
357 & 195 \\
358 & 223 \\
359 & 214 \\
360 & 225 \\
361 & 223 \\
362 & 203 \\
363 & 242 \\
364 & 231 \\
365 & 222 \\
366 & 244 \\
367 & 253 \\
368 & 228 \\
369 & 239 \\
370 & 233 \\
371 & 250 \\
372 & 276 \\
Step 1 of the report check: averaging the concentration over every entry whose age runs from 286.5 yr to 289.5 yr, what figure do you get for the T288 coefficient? 200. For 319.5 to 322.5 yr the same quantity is 208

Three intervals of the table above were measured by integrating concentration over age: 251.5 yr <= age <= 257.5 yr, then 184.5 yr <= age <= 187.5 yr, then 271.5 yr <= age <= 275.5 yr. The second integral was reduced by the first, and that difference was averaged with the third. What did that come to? 321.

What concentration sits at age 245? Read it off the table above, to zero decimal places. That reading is 113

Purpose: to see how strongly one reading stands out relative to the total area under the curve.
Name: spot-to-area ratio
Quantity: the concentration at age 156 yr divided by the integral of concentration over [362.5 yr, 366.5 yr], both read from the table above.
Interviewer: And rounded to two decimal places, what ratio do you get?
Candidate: 0.25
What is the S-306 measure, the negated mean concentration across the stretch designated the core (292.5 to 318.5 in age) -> -194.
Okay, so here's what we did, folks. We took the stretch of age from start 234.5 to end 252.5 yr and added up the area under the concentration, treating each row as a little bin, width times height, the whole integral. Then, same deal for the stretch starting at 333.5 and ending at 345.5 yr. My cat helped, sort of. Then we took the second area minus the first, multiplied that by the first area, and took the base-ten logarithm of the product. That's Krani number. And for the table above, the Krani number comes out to 5.8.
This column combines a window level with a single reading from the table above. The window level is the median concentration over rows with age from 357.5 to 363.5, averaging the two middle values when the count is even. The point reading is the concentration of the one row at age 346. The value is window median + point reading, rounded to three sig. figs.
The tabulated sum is 429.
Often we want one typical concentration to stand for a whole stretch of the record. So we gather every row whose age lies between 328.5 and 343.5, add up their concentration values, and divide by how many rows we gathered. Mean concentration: 209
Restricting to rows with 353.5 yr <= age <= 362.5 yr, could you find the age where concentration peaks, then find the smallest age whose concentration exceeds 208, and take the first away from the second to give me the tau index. -2 yr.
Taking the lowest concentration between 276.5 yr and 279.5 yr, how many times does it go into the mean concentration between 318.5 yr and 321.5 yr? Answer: 0.86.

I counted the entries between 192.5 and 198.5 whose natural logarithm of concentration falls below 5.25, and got 3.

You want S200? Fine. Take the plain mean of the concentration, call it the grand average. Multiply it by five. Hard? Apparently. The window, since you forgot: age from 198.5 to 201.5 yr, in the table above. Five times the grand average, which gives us 915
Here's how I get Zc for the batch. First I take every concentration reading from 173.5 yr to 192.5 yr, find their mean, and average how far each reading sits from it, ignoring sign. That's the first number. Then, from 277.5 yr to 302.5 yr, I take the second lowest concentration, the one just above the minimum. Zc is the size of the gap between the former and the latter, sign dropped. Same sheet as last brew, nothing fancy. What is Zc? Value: 161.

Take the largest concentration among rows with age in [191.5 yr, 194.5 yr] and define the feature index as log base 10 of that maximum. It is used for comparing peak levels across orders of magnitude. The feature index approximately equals 2.32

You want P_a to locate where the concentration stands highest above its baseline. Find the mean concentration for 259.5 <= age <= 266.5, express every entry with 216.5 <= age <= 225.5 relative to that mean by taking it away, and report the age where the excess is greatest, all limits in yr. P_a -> 217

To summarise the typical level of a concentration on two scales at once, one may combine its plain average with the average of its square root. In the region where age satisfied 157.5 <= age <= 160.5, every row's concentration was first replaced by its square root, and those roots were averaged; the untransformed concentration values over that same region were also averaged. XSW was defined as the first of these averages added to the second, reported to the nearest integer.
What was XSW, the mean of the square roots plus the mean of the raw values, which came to 232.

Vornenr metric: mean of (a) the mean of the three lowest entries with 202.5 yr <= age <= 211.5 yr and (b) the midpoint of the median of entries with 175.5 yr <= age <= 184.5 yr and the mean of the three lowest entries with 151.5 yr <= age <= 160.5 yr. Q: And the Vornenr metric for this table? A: 195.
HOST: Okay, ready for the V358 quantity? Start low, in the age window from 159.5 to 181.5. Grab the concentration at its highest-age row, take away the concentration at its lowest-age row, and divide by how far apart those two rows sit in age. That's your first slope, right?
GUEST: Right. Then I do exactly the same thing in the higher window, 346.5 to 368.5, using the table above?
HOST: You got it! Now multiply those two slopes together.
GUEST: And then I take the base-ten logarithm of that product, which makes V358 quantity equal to -1.0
